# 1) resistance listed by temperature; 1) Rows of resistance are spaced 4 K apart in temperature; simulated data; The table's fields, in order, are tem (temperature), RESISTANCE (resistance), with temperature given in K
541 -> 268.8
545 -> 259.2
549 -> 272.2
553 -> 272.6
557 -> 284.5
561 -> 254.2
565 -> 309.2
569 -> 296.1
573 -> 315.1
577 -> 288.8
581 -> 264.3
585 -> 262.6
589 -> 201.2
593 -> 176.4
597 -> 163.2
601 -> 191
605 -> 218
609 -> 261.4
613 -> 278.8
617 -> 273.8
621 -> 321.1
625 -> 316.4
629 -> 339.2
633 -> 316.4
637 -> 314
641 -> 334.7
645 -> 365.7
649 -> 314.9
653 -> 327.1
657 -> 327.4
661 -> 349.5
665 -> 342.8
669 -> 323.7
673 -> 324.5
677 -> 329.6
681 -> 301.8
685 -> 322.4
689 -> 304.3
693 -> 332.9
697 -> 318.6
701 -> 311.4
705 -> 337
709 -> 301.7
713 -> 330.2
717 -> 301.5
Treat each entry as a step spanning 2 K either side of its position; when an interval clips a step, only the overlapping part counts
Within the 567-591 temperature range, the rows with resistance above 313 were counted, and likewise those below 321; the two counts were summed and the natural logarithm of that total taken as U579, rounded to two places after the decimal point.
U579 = 1.95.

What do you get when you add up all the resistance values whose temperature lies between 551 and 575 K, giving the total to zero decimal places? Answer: 1732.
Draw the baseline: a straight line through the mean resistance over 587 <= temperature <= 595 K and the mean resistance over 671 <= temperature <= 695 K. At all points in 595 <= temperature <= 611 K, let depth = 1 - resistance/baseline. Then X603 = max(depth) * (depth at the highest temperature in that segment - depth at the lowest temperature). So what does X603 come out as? -0.068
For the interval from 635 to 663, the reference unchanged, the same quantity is -0.004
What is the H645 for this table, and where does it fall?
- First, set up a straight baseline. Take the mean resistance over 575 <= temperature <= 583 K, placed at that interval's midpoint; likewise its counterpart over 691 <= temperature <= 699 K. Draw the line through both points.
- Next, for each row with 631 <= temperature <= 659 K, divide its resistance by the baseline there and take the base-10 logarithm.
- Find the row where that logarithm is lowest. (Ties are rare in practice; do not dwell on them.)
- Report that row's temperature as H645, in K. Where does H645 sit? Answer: 649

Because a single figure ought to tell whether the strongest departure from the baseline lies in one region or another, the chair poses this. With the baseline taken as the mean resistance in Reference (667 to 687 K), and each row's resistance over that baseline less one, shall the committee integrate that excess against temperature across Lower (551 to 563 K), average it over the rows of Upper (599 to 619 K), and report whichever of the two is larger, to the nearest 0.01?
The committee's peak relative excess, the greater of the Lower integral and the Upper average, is -0.24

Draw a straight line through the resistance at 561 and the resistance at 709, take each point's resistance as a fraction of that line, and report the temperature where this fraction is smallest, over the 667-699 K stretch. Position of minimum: 689 K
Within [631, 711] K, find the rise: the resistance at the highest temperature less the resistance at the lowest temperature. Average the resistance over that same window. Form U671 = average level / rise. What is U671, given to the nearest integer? -22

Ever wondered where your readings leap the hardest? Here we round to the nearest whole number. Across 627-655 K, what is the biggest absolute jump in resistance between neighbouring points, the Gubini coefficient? 51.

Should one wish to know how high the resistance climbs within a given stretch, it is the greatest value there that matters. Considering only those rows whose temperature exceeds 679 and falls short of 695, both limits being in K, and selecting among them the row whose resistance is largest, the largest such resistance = 332.9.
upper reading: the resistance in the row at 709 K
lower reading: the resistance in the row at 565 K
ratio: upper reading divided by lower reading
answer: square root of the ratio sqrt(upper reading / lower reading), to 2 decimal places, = 0.99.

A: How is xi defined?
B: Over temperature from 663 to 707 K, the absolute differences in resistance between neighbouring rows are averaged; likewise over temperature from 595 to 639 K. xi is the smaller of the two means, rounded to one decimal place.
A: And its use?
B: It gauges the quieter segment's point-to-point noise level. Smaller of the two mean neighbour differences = 16.7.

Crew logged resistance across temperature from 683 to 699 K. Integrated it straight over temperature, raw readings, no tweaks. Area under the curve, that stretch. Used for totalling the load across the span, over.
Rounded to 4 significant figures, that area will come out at 5113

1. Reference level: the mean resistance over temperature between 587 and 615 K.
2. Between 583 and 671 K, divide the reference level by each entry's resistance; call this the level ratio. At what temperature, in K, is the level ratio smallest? 645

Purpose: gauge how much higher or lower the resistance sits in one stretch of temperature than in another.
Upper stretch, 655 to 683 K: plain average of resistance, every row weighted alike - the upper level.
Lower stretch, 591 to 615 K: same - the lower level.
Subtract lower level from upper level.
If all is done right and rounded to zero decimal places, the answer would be 114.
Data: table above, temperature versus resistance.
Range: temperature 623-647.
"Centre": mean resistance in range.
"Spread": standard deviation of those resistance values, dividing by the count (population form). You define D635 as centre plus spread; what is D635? 349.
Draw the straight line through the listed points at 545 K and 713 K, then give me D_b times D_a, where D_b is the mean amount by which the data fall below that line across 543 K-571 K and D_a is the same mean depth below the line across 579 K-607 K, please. -960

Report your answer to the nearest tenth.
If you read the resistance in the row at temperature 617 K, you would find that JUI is 273.8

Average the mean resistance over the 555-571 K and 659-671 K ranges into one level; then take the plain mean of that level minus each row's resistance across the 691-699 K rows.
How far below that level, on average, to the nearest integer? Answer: -13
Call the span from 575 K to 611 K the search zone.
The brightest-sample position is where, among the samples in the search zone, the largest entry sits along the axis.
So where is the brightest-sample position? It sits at 577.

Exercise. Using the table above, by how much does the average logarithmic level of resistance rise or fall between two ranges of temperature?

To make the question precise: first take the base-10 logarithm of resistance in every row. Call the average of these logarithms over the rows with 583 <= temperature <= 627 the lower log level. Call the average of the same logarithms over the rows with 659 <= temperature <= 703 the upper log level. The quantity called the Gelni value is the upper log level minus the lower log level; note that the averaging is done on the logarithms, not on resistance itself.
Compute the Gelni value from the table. 0.14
